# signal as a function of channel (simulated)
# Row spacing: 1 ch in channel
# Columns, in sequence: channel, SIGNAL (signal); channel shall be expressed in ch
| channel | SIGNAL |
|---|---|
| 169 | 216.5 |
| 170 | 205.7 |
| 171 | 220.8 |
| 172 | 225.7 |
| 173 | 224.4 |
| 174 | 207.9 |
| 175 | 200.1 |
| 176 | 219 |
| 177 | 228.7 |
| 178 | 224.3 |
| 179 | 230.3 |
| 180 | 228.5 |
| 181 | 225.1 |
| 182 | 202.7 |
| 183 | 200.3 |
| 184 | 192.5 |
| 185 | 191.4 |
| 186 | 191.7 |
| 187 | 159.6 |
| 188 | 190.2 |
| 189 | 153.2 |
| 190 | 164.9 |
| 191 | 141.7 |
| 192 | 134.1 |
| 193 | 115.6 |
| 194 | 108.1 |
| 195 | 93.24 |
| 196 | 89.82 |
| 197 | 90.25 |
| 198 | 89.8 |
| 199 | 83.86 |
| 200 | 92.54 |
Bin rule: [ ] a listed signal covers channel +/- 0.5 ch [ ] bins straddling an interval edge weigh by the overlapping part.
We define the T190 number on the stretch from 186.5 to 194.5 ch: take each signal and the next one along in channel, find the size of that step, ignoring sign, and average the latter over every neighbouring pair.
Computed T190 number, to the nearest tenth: 19.4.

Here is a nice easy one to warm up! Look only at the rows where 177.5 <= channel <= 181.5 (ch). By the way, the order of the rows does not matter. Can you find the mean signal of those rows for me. 227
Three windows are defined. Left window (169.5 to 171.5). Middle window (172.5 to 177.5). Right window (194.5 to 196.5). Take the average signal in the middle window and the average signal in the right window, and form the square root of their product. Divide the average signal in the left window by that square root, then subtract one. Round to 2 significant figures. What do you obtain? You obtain 0.52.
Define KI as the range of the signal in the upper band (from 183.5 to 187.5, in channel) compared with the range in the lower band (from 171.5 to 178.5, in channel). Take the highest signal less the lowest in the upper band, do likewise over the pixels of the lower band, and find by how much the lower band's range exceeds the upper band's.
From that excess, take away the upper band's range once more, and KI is -37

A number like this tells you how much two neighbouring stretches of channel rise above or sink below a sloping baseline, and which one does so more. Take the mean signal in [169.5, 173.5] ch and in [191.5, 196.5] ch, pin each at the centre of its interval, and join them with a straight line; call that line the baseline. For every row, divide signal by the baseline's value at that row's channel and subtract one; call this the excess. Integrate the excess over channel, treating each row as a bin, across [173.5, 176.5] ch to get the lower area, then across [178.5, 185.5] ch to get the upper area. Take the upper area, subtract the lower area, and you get 1.7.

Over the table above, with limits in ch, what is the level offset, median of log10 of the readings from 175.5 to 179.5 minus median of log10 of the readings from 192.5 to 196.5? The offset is 0.35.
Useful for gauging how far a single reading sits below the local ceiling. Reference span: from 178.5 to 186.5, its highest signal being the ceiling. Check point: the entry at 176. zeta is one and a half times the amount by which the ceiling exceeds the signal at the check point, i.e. 17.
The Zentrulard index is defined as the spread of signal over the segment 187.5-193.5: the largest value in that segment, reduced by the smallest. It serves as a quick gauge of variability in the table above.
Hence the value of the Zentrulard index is 75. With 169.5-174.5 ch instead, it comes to 20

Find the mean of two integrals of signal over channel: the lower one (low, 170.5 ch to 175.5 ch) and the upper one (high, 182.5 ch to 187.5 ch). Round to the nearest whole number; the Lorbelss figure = 1007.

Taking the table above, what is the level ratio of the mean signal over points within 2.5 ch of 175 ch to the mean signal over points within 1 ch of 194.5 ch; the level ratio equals 2.1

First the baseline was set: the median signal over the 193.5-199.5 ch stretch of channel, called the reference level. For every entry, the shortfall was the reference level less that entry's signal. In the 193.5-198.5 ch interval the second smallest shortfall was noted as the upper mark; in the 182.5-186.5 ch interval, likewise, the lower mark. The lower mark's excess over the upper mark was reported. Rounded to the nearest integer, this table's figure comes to -99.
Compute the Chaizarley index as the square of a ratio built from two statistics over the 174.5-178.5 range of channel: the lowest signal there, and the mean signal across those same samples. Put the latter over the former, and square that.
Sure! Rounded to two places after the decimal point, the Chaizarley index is 1.19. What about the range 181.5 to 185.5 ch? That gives 1.06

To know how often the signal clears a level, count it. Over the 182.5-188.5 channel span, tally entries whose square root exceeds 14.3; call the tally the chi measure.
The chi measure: 0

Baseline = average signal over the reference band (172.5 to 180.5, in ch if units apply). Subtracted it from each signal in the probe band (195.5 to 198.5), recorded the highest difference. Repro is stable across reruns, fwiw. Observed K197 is -130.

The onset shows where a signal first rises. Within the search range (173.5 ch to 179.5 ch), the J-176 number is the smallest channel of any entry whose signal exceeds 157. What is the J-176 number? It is 174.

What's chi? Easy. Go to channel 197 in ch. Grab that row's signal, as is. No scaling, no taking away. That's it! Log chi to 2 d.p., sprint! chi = 90.25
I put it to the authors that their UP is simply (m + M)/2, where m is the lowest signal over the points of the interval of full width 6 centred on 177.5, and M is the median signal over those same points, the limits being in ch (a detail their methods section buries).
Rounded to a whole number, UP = 213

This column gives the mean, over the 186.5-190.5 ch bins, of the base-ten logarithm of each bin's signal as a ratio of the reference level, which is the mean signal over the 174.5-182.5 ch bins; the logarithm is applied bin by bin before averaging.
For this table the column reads -0.12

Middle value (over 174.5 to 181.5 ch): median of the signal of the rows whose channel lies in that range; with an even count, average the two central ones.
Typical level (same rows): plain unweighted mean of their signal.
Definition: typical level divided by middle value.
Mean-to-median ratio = 0.99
